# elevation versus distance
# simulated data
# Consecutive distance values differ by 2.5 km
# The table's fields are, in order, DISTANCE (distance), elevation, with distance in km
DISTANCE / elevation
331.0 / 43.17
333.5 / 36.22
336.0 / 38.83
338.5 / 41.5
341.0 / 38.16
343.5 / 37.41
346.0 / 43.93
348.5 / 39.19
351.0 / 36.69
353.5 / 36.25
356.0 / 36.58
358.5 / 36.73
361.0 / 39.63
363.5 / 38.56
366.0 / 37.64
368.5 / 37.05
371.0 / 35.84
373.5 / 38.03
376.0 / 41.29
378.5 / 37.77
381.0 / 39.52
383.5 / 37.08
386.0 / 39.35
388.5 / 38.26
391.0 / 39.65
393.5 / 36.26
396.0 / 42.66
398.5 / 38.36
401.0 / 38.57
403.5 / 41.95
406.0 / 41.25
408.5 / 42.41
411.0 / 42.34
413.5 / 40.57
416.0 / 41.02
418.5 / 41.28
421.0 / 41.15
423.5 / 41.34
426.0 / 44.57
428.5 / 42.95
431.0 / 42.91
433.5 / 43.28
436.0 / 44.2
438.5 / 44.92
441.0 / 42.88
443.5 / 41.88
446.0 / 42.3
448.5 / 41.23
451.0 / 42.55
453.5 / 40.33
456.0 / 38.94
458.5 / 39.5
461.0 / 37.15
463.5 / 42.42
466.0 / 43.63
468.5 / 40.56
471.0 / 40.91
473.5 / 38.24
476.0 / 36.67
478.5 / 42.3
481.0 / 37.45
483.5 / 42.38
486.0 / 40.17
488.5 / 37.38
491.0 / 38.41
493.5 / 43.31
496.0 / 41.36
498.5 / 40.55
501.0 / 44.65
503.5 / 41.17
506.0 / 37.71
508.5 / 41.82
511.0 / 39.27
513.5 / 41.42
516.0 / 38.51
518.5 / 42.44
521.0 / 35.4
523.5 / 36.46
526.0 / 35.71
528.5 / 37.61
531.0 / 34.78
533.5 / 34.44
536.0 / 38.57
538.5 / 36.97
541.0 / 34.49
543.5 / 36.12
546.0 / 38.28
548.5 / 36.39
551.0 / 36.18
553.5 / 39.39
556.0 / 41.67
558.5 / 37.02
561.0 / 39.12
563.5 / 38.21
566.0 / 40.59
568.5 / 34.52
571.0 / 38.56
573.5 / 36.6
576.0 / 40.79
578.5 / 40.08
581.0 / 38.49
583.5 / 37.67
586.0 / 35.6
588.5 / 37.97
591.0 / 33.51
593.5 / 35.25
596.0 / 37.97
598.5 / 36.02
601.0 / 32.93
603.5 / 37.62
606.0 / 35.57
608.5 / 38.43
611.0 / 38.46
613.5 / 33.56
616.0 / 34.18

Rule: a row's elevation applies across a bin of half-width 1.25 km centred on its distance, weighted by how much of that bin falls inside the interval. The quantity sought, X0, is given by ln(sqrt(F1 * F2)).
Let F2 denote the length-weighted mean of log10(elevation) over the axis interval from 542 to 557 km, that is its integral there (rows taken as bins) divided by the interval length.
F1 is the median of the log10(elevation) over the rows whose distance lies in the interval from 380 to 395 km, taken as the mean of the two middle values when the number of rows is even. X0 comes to 0.460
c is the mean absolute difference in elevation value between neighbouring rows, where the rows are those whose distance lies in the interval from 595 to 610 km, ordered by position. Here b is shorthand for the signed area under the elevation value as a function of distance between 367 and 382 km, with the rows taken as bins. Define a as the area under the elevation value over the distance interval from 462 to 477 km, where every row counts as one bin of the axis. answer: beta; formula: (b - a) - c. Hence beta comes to -36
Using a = 606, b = 573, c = 2.9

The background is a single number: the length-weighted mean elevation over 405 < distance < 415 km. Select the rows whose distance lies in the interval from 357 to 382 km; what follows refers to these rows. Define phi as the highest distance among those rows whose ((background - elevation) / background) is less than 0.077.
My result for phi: 381.0 km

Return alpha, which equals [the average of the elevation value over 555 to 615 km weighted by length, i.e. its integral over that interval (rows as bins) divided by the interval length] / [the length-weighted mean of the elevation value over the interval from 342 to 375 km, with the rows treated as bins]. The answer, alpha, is 0.98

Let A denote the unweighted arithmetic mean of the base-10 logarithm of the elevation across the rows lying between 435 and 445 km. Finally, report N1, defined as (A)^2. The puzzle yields 2.68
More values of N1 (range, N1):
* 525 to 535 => 2.41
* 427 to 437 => 2.68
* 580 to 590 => 2.47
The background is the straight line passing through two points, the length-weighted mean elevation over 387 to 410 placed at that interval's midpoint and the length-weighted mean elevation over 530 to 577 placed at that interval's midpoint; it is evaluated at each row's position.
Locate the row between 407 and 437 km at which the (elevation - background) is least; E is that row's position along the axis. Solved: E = 413.5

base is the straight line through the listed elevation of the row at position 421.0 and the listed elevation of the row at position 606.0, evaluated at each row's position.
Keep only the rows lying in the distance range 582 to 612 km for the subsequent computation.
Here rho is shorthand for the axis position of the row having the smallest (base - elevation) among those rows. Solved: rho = 611.0 km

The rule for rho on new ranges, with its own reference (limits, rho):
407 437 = 426.0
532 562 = 556.0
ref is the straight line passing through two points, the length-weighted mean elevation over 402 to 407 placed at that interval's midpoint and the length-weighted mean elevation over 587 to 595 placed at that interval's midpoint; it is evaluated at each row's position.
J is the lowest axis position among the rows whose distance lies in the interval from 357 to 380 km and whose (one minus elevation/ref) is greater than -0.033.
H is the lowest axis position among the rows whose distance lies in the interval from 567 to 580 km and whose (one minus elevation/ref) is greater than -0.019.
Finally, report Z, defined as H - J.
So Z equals 210.0 km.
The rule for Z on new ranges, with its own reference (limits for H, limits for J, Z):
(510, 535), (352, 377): 162.5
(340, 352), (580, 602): -245.0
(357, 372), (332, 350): 25.0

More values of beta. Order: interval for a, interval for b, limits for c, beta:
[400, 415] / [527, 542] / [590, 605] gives -79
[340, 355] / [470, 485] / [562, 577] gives 12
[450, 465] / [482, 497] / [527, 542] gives 2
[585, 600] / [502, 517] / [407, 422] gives 61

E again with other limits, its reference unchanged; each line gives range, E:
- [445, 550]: 533.5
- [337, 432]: 371.0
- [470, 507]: 476.0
